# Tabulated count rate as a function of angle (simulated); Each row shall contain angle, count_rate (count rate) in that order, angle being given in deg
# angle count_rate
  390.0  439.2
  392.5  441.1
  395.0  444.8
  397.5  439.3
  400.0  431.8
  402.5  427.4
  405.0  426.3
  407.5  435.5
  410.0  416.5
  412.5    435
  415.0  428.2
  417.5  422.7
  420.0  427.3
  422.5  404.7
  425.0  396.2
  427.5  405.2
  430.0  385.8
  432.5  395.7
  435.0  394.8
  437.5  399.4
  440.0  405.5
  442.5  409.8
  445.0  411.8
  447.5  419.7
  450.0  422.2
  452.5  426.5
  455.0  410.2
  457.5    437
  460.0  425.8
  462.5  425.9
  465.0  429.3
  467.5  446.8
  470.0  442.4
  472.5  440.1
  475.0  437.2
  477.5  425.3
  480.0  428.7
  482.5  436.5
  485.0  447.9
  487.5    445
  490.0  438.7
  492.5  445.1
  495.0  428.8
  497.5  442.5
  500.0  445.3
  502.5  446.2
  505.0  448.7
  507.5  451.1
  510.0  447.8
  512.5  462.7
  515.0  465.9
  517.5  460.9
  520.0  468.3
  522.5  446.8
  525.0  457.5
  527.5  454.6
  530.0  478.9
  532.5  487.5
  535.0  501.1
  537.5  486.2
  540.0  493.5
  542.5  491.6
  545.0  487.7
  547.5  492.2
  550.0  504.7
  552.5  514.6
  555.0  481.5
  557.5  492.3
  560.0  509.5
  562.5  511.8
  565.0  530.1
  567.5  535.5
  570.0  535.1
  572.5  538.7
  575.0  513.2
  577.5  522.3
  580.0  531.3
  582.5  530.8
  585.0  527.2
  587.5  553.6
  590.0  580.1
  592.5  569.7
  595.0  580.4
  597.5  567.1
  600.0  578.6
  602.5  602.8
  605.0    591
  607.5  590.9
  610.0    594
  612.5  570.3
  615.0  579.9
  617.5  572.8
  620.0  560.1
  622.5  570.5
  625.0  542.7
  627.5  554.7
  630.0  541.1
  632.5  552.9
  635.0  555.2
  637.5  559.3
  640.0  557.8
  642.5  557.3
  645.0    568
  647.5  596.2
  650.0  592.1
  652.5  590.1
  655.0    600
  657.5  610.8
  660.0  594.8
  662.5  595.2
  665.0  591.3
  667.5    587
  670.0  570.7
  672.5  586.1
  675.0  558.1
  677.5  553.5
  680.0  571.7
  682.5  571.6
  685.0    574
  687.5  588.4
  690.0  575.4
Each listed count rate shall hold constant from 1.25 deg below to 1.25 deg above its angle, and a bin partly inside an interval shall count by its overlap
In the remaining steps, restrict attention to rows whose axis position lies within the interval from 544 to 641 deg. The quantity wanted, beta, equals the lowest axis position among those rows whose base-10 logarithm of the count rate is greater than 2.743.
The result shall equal 587.5 deg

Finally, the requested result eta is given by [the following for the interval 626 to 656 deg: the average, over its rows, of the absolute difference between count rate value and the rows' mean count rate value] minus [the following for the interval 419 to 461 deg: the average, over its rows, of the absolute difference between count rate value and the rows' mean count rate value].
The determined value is 6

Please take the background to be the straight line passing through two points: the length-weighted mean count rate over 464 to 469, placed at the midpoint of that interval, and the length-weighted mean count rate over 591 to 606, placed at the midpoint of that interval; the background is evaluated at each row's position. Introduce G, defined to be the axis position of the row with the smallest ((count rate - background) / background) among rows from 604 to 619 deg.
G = 617.5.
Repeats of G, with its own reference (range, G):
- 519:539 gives 522.5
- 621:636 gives 630.0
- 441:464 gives 455.0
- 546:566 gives 555.0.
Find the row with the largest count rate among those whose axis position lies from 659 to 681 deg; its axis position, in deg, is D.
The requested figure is 662.5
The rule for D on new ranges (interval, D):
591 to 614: 602.5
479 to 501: 485.0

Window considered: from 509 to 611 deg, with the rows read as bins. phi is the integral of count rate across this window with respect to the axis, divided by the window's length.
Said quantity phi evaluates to 516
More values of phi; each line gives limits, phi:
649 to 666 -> 596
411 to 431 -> 414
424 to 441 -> 397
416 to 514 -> 427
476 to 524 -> 446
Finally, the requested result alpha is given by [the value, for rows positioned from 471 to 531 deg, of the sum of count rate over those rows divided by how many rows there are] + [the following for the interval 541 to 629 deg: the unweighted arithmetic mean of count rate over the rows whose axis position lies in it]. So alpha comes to 991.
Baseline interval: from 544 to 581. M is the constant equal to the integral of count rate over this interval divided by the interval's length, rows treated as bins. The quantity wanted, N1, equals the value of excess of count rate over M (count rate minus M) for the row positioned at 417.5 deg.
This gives -91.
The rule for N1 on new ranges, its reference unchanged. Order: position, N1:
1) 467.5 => -67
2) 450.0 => -91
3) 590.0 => 67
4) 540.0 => -20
